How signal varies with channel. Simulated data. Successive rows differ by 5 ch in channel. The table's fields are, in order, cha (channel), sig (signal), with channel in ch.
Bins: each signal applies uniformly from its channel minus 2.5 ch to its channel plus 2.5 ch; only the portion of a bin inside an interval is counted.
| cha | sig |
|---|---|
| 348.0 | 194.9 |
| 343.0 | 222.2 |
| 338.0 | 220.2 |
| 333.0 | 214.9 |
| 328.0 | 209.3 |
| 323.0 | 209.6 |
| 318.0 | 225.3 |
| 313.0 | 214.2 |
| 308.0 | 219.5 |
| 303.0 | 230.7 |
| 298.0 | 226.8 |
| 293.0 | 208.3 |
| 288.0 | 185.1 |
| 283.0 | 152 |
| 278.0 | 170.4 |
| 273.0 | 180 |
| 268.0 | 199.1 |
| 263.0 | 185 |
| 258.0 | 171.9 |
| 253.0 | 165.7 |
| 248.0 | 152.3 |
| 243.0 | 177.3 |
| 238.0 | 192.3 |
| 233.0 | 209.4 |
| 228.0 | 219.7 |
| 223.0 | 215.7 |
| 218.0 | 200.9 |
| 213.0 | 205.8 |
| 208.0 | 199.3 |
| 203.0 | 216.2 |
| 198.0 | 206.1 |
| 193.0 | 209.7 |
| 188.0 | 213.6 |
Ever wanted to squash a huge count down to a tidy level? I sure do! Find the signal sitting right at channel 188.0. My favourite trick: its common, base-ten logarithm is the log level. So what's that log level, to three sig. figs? 2.33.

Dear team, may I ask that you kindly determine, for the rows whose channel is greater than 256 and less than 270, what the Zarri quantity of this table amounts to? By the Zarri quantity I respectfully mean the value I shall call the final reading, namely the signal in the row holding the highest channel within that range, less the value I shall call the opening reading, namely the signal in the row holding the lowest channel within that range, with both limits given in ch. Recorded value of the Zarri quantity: 27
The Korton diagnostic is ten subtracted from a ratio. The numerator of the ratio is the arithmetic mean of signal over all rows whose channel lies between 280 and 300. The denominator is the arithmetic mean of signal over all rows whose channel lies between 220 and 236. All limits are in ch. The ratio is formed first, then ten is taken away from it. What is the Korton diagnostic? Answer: -9.10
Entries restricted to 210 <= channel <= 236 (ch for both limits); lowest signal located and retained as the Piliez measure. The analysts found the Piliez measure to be 200.9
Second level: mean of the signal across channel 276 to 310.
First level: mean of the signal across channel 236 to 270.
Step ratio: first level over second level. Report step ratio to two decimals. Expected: 0.89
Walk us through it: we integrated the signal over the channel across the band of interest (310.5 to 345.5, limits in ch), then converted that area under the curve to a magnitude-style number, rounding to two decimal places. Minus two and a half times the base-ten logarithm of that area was -9.70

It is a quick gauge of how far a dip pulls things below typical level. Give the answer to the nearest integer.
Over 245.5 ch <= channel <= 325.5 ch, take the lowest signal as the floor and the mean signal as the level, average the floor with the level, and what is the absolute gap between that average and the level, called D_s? 21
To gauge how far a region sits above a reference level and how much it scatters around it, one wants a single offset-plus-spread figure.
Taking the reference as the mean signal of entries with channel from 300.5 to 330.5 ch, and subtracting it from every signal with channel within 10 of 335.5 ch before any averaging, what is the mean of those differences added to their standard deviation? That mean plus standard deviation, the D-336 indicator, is 4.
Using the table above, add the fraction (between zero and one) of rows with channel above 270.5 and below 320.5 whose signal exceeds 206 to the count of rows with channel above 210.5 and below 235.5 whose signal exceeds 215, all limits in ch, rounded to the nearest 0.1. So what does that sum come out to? 2.6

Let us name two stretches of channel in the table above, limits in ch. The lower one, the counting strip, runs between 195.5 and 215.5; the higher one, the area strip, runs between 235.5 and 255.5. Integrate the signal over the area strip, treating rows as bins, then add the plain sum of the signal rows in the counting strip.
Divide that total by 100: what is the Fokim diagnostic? 43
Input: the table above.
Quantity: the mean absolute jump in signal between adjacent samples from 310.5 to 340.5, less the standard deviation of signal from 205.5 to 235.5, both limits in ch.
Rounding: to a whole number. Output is 0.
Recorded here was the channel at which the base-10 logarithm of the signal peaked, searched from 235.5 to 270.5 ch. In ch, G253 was 268.0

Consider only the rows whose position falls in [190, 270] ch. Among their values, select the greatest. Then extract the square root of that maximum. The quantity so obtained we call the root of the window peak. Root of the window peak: 14.8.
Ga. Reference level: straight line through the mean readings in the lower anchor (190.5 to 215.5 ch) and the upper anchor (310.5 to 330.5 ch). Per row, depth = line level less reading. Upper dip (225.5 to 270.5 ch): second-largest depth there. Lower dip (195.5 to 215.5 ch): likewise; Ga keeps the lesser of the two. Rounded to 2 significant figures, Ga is 2.2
